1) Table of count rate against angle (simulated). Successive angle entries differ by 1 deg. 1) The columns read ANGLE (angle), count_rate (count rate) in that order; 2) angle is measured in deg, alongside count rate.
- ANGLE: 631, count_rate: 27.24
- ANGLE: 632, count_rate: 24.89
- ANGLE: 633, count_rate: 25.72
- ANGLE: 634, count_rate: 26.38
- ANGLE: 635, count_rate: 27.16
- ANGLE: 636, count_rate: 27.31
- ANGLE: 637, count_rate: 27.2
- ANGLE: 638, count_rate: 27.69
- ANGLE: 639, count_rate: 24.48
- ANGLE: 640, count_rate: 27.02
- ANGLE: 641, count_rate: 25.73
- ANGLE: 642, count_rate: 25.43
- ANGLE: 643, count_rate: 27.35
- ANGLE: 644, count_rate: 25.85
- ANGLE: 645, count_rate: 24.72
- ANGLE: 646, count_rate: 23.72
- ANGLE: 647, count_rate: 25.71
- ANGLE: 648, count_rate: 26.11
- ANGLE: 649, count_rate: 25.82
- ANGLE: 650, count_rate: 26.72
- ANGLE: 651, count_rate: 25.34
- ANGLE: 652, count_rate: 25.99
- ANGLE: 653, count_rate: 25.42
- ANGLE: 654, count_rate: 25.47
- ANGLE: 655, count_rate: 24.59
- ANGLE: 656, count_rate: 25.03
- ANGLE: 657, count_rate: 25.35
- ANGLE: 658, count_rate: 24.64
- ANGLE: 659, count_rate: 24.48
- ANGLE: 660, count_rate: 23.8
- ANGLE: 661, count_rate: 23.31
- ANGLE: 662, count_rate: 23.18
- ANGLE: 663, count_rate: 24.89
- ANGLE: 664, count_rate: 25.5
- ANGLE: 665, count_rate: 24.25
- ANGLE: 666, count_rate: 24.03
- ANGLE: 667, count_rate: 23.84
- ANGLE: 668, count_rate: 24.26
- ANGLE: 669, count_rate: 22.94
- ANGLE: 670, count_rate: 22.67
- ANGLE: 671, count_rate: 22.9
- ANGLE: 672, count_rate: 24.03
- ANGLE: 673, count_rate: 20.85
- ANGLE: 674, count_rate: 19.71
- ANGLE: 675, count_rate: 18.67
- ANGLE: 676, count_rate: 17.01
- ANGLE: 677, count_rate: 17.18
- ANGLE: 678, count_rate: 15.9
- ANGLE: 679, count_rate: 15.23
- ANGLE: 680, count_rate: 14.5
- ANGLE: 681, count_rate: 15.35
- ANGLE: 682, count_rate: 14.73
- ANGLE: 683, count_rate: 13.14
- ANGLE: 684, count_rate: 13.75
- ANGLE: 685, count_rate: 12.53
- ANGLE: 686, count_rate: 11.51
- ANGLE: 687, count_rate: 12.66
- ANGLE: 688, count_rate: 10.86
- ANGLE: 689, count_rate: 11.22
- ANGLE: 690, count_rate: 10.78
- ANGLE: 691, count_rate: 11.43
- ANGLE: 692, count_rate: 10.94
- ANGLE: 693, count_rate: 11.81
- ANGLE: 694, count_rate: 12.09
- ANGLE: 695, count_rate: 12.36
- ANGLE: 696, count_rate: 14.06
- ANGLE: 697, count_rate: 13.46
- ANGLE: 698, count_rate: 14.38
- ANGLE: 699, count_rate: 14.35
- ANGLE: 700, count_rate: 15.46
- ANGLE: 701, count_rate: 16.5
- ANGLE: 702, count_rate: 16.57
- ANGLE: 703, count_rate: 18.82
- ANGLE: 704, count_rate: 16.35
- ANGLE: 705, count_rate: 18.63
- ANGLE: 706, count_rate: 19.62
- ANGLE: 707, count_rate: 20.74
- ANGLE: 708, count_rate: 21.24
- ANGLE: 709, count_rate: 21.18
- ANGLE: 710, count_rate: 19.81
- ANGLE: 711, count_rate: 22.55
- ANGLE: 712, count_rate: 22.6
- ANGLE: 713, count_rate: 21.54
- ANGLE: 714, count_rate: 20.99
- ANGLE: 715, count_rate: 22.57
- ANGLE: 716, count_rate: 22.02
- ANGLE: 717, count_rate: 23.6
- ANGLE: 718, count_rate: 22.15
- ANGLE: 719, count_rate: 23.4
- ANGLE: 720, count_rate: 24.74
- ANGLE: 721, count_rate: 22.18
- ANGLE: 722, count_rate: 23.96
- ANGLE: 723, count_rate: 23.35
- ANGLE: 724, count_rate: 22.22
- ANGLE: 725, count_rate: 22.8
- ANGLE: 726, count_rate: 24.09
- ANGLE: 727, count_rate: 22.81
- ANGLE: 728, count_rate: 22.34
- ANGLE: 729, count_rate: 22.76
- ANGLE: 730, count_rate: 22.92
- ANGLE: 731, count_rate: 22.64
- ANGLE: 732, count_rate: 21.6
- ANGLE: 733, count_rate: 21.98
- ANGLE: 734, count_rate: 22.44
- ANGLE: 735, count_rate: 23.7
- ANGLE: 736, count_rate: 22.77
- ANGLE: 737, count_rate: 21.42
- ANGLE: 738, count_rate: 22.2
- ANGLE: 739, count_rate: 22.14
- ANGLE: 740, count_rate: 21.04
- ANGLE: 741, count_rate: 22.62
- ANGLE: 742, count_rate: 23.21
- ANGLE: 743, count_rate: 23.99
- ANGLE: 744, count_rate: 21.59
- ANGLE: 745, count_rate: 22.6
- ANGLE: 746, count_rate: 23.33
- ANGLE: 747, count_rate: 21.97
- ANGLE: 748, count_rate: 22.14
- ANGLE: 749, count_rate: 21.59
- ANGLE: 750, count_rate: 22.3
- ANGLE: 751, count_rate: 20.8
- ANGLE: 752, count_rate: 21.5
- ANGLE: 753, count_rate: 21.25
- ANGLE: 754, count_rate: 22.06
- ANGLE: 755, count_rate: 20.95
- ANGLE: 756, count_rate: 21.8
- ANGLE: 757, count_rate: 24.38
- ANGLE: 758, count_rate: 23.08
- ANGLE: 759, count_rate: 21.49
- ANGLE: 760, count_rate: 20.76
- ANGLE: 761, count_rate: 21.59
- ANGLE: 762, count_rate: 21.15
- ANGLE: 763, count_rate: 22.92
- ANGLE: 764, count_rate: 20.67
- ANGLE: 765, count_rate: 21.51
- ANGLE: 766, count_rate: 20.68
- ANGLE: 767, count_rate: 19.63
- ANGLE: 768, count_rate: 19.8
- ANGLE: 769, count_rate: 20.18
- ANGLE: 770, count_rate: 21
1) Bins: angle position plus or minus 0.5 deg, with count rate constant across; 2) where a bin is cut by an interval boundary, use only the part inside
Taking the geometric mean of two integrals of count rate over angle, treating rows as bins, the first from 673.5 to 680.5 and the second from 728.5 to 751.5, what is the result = 246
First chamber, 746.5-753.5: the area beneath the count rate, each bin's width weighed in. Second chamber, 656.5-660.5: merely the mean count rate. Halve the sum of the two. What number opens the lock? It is 88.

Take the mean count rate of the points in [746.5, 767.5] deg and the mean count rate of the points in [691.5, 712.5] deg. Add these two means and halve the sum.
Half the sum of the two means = 19.2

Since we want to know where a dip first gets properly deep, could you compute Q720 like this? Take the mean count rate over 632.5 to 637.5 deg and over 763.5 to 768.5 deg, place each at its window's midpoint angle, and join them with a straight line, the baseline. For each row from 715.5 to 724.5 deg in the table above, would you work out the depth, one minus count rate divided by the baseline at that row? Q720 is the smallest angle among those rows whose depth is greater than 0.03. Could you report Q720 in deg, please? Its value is 716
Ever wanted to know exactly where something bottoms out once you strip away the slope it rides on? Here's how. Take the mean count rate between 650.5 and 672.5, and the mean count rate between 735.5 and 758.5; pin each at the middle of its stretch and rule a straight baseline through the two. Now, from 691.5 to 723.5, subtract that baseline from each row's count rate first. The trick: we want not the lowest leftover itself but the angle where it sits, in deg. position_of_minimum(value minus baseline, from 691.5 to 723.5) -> 692 deg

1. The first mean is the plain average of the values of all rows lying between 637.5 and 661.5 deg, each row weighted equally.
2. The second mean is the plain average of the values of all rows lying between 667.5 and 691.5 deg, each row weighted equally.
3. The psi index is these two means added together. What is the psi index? 42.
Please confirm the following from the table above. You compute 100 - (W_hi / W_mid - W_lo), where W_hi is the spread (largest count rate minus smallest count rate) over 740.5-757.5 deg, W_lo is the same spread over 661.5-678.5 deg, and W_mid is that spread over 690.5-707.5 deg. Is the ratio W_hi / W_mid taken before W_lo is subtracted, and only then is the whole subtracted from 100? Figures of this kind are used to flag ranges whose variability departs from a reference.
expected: 109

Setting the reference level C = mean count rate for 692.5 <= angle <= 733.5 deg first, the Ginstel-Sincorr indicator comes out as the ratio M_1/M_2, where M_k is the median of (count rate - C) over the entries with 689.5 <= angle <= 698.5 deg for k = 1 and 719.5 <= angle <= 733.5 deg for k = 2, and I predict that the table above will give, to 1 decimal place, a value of -2.8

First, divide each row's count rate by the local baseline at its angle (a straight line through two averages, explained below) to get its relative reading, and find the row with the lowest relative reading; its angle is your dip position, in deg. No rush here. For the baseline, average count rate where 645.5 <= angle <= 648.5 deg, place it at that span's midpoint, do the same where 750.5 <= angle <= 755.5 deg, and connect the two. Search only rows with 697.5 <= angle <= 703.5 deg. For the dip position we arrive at 699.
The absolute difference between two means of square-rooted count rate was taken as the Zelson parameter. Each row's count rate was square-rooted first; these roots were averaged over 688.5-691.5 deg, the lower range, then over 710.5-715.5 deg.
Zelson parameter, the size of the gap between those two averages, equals 1.4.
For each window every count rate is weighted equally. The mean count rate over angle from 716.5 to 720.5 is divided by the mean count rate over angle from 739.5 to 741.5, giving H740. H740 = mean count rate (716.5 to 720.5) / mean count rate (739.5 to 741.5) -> 1.1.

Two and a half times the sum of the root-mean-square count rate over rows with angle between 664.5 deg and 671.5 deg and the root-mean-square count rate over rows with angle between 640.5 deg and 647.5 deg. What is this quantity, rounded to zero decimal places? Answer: 123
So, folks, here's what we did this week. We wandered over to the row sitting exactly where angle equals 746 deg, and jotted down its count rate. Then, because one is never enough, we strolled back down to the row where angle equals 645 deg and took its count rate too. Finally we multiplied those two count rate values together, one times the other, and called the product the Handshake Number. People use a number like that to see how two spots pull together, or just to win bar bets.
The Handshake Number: 577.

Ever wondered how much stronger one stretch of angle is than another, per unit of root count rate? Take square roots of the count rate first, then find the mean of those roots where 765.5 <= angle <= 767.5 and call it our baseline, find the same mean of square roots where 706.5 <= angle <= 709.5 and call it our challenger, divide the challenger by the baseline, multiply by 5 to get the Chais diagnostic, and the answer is 5.1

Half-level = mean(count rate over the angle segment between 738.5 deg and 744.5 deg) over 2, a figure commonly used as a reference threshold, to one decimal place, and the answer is 11.2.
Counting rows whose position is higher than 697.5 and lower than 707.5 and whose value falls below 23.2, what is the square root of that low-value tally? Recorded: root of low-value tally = 3.16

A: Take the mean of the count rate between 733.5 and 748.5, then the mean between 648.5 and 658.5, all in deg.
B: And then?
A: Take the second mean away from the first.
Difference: -3.0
